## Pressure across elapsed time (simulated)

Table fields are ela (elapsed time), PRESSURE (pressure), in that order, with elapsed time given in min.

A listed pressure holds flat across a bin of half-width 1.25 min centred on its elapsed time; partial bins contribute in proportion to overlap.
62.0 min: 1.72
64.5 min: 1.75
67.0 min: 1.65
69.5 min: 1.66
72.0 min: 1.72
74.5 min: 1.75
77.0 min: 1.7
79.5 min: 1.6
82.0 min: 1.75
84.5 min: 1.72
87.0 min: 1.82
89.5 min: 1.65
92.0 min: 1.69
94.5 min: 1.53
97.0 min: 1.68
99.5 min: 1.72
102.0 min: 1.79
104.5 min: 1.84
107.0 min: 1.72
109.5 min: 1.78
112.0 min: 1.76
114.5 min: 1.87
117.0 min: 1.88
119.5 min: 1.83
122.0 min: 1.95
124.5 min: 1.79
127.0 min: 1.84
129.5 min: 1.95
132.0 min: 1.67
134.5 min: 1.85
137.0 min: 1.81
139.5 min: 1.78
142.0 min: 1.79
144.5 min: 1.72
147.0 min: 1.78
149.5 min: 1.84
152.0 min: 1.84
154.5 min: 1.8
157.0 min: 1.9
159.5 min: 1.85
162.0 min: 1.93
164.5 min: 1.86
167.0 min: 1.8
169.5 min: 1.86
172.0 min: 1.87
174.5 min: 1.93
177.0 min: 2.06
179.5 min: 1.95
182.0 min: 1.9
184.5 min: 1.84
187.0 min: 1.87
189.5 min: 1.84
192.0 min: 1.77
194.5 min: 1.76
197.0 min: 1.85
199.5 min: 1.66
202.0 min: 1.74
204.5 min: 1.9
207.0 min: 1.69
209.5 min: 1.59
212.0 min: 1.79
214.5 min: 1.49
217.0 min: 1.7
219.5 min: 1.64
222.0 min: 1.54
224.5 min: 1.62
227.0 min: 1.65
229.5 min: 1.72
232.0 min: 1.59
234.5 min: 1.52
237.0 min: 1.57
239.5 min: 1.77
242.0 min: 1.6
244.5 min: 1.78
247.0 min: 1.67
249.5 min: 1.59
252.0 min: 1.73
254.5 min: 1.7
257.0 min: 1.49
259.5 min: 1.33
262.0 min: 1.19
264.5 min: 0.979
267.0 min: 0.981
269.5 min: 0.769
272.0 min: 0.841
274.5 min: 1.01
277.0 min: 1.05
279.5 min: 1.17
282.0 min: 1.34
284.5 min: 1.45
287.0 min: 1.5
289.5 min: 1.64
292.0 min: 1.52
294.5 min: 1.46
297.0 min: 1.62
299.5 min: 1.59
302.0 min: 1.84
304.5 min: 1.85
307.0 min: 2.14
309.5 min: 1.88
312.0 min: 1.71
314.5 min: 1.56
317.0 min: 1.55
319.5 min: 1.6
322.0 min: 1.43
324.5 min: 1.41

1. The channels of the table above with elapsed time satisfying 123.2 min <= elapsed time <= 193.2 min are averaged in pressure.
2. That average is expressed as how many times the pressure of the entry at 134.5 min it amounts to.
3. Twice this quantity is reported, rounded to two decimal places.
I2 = 2.00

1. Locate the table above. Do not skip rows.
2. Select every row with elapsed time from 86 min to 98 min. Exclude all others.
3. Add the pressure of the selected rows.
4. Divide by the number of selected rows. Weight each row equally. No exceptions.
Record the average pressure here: 1.67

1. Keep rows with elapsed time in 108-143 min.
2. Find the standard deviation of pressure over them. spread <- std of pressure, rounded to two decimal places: 0.07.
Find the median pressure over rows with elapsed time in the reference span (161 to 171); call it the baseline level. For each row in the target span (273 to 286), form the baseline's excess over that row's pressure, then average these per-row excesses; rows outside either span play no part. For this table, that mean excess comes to 0.66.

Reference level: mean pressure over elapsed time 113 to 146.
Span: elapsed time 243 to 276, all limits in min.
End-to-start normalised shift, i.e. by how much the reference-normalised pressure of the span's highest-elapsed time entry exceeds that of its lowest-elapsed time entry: -0.42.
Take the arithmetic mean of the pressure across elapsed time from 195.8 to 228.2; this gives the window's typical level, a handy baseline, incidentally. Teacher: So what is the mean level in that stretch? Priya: 1.68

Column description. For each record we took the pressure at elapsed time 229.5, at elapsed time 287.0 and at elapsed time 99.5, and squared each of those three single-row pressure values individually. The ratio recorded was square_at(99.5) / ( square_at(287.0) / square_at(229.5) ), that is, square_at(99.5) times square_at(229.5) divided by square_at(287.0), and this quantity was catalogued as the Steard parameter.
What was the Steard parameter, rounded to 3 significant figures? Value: 3.89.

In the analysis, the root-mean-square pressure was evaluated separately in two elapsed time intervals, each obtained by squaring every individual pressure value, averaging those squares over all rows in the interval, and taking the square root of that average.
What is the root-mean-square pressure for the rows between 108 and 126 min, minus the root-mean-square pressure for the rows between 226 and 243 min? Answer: 0.20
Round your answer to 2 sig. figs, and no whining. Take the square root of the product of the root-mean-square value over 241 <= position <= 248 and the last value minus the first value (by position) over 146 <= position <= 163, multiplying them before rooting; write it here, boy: 0.50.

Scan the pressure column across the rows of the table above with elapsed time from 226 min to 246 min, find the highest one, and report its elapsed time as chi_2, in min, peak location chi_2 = 244.5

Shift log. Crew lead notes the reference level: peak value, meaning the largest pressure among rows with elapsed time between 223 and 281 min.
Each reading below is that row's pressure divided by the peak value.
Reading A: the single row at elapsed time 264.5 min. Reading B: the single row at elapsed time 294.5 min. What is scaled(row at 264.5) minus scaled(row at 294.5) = -0.27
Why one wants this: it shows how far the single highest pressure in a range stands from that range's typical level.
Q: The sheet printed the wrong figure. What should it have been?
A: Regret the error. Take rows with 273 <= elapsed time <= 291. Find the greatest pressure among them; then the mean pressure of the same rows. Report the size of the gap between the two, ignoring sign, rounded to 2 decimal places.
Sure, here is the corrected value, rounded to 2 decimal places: 0.33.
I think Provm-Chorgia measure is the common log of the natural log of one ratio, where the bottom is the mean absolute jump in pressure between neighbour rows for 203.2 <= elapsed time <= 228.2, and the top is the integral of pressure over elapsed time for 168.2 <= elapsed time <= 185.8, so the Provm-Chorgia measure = 0.74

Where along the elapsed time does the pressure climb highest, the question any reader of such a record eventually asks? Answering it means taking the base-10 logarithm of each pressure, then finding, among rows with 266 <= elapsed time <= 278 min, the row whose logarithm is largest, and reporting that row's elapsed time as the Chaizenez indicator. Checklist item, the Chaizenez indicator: 277.0 min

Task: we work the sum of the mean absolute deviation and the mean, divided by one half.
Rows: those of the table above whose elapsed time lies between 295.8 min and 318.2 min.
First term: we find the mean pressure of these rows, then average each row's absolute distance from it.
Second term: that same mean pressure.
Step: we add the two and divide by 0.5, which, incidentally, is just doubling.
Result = 3.82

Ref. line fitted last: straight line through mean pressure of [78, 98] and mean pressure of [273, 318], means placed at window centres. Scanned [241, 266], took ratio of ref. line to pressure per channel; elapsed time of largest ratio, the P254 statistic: 264.5 min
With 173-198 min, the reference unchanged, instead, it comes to 194.5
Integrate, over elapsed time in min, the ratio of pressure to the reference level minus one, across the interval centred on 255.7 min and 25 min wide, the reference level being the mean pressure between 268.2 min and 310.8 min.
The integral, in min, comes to 0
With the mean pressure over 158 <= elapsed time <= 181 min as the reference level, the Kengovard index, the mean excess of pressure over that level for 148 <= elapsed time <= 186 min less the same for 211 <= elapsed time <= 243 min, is 0.25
